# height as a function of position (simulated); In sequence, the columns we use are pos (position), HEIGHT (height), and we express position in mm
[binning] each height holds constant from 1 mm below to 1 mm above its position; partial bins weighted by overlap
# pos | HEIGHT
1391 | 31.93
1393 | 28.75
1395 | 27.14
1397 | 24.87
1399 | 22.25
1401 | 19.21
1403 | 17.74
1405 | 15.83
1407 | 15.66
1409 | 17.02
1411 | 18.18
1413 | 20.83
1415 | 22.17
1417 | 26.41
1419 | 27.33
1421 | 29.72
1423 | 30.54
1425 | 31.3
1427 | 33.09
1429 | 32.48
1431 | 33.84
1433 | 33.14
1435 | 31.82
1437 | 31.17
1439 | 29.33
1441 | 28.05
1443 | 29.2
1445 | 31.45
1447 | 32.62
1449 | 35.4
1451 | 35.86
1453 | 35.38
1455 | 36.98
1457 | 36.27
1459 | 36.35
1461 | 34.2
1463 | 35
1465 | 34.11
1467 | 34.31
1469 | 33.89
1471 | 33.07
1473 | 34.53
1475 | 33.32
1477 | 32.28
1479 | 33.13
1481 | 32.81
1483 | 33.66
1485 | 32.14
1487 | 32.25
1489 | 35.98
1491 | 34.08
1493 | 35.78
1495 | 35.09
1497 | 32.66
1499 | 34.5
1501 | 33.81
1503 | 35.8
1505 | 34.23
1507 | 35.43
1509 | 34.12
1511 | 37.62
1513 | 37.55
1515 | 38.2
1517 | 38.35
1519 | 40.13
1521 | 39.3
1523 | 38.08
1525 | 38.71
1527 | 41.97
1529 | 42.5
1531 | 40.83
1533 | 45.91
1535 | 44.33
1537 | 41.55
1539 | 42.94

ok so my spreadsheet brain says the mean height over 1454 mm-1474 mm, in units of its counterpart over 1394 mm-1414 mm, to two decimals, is 1.75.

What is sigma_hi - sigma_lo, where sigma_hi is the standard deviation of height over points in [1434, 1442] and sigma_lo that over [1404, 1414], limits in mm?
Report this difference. -0.4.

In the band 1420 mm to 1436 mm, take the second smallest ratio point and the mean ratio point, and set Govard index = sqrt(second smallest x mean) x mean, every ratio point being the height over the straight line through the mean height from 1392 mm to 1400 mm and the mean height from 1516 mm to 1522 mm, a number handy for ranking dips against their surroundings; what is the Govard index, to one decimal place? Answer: 1.2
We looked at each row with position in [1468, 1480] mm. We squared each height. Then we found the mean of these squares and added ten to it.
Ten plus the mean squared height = 1124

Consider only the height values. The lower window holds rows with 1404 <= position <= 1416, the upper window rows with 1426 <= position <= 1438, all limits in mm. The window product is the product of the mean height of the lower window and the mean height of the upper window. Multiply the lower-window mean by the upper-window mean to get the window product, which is 596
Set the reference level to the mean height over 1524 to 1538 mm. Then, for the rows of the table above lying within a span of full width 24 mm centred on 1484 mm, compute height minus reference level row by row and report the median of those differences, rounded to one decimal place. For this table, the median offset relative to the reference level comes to -8.8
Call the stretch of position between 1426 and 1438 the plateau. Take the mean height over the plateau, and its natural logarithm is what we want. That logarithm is 3.48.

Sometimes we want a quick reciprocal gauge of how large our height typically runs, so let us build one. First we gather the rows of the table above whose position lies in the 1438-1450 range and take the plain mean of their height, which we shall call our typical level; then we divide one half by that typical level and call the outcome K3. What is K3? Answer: 0.0161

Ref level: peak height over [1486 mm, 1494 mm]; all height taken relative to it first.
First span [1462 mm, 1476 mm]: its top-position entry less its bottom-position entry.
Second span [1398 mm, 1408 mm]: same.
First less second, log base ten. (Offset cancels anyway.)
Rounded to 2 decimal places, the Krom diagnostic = 0.69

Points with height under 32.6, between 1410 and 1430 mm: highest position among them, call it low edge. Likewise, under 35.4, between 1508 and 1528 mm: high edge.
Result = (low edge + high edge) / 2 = 1469 mm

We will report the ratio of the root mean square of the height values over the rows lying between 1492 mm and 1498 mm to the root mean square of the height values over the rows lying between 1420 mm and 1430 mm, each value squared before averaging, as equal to 1.10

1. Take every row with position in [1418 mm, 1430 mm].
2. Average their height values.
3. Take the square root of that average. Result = 5.54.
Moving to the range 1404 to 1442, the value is 5.17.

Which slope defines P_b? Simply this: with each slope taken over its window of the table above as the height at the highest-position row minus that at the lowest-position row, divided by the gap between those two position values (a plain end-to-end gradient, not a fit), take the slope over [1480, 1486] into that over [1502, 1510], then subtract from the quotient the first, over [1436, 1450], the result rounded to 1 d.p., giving 1.3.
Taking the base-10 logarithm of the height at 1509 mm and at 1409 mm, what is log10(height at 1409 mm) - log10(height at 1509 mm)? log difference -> -0.30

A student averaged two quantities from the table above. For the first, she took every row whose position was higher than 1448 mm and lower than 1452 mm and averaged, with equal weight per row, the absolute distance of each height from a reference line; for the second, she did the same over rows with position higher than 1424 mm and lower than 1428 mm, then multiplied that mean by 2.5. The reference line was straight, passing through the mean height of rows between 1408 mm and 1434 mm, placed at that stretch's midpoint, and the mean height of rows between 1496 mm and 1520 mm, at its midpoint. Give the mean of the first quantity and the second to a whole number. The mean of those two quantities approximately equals 8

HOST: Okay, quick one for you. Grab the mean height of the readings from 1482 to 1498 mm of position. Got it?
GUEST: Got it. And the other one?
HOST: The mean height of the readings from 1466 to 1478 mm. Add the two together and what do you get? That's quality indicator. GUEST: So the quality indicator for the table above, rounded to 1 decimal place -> 67.5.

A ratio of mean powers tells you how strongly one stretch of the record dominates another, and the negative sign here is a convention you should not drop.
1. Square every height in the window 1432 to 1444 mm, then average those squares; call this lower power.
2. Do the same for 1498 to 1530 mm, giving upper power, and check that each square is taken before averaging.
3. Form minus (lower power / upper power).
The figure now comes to -0.66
